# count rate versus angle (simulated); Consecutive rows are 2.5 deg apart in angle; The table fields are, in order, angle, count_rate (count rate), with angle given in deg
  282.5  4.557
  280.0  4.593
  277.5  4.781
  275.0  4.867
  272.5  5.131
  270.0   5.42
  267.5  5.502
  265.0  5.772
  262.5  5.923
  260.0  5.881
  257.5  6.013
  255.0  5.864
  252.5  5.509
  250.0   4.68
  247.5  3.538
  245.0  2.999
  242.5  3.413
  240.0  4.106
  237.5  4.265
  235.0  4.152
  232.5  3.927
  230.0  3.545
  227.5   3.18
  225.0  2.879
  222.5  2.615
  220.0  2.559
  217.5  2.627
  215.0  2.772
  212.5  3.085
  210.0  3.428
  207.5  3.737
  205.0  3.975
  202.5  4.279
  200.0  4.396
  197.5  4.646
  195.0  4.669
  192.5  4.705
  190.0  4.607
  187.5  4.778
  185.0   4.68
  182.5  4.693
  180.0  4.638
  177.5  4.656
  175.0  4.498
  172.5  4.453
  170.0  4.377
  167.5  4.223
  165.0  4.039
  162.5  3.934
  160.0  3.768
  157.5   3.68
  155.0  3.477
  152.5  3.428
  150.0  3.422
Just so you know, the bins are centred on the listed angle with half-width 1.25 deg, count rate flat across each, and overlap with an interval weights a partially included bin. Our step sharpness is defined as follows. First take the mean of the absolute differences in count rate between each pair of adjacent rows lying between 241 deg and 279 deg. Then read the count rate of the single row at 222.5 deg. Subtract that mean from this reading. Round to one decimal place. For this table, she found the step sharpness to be 2.3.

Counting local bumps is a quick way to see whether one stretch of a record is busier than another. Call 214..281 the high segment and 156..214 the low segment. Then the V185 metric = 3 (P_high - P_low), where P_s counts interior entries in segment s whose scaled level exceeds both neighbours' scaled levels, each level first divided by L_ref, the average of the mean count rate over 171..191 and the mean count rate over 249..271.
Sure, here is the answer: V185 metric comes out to -3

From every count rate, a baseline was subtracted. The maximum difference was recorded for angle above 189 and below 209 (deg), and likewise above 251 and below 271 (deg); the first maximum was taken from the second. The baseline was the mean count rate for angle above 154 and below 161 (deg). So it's 1.3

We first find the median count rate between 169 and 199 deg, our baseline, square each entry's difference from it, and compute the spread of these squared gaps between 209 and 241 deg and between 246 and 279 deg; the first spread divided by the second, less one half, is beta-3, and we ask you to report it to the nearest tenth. 1.9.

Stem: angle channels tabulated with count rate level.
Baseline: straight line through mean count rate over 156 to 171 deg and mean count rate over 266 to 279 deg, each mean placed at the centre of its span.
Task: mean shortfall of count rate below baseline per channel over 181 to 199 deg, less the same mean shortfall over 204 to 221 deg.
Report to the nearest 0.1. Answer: -1.7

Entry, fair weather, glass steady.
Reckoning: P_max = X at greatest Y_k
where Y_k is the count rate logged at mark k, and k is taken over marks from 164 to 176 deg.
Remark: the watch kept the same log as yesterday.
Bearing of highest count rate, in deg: 175.0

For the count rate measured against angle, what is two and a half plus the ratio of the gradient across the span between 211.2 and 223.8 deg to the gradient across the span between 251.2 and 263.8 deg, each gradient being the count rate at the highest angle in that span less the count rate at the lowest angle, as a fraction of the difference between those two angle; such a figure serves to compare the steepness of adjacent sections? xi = 1.4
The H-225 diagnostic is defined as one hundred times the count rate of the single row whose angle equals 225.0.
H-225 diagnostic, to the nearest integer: 288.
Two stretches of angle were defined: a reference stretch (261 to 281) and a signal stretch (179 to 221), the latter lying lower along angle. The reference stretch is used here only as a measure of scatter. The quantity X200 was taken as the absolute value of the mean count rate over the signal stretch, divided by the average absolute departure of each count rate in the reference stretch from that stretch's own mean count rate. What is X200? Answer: 9.9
